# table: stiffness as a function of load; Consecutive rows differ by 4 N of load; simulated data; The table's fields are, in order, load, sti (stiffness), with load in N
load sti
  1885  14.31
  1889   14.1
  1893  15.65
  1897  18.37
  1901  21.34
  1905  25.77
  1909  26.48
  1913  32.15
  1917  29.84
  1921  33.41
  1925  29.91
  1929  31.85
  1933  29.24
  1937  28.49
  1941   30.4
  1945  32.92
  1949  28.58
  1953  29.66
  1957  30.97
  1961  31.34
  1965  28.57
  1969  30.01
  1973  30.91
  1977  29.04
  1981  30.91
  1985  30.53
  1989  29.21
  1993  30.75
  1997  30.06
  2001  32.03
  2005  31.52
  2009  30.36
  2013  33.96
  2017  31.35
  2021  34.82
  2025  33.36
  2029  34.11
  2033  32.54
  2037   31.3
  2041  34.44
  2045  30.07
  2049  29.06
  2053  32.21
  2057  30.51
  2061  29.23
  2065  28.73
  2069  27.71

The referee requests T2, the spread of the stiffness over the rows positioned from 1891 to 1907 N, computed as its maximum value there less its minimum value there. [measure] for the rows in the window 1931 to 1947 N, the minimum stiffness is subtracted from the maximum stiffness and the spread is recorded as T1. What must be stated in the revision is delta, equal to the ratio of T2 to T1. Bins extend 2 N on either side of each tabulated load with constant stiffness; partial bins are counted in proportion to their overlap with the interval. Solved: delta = 2.28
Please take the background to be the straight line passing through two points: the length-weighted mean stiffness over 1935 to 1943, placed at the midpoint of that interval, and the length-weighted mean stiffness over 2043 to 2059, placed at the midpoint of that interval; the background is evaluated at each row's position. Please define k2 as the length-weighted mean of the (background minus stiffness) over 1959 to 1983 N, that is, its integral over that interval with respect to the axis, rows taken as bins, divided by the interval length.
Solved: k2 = -0.4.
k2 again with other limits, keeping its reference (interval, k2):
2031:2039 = -1.6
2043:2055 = 0.0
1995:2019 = -1.5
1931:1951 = -0.5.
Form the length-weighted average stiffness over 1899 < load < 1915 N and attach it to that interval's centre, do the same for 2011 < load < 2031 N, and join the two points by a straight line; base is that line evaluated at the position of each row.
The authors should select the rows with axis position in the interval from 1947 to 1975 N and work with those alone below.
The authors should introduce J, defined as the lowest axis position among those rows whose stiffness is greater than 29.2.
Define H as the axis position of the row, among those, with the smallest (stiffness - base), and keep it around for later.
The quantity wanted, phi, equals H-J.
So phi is 12 N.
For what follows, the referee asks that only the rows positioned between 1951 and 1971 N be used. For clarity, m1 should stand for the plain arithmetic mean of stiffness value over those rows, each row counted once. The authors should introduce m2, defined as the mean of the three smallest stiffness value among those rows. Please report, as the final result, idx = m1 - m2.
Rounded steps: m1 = 30.1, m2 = 29.4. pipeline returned 0.7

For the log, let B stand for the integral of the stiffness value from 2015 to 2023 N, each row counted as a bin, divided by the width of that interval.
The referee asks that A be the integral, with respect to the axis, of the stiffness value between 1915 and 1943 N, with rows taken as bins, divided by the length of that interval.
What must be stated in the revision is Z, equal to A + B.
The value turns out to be 64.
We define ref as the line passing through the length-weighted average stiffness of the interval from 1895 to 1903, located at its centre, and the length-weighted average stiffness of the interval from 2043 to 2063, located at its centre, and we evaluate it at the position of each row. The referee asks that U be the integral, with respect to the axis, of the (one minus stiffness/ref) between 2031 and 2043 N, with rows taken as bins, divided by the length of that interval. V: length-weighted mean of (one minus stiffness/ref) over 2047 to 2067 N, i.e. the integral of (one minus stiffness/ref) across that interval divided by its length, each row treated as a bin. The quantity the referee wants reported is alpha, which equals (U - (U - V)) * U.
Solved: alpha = -0.002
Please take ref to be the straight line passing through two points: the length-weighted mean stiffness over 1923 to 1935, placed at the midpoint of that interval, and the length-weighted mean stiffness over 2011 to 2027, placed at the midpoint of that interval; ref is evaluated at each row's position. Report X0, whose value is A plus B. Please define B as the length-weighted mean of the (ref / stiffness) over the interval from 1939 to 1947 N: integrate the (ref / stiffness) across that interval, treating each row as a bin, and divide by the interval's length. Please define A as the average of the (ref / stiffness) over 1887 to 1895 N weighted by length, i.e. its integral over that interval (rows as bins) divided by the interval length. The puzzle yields 2.93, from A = 1.96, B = 0.97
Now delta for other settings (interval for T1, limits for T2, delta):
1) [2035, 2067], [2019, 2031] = 0.26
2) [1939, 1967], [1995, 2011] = 0.45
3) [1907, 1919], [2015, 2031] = 0.61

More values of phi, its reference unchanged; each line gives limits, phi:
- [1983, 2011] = 24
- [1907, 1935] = -4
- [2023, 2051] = 24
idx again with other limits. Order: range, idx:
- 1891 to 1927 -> 7.4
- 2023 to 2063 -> 2.2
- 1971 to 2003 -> 1.0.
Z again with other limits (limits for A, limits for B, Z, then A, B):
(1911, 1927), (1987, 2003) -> 62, 31.3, 30.5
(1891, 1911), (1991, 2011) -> 52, 21.5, 30.9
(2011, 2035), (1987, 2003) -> 64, 33.4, 30.5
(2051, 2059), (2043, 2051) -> 61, 31.4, 29.6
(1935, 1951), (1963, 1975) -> 60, 30.1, 29.8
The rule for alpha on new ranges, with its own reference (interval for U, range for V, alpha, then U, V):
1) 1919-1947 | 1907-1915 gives 0.166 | -0.40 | -0.42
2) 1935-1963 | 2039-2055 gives 0.017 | -0.31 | -0.06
